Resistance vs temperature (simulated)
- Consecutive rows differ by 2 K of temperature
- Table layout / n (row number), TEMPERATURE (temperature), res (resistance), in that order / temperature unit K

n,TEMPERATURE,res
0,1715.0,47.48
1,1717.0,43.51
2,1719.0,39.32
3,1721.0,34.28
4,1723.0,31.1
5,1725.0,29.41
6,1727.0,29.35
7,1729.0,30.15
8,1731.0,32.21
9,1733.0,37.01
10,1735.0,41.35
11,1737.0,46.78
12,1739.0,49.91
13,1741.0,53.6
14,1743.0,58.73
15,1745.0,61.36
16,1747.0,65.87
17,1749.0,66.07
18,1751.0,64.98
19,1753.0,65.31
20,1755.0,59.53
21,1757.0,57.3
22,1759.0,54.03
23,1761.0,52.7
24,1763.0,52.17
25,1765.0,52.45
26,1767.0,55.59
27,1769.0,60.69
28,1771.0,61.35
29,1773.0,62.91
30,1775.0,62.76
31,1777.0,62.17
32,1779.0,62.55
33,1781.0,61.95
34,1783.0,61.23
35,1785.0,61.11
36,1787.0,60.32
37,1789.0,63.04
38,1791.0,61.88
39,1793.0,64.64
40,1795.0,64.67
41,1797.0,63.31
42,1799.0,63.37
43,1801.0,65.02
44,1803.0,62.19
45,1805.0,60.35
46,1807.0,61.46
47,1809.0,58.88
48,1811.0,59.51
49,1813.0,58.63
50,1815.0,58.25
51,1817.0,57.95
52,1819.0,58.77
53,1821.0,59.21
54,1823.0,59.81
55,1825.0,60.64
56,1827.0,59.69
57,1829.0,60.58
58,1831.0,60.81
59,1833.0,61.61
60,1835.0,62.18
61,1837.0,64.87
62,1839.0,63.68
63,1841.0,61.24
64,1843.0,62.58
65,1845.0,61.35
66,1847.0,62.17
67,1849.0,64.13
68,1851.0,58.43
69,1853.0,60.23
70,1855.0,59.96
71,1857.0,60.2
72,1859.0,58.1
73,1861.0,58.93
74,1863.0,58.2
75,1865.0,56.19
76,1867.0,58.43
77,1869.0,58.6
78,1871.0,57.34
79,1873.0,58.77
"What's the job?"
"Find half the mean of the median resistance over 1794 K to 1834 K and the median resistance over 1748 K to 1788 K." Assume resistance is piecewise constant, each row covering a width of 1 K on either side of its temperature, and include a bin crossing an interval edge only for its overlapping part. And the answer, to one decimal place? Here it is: 30.4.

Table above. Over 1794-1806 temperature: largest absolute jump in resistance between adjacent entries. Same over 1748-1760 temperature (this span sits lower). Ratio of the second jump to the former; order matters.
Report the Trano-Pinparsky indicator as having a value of 2.04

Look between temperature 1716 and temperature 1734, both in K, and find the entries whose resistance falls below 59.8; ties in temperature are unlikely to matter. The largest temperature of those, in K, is 1733.0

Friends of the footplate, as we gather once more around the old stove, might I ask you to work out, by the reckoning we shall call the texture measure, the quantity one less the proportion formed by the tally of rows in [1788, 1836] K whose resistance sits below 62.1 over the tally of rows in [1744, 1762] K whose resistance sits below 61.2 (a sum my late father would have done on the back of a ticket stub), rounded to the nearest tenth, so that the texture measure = -3.0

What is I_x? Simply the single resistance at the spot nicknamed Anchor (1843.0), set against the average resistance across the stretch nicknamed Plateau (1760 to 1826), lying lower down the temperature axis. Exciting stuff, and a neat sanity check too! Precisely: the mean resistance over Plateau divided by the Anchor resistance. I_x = 0.96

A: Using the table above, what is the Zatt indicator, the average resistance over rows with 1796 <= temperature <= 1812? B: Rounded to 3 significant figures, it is 61.8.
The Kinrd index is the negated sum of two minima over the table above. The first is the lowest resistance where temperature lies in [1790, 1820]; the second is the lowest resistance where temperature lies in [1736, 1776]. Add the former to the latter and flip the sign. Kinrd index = -105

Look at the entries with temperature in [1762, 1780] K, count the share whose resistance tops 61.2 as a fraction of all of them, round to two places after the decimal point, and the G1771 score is 0.56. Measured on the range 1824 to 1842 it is 0.56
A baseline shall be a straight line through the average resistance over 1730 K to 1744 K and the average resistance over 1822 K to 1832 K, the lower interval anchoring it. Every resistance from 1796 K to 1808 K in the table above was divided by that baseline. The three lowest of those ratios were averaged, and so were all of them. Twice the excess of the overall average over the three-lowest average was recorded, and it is 0.065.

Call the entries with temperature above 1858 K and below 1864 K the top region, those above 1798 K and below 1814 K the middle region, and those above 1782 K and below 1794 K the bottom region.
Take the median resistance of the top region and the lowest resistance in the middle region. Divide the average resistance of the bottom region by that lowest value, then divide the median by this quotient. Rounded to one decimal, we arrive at 55.0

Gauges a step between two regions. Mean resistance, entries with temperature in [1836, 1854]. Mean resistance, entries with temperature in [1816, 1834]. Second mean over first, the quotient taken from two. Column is 1.04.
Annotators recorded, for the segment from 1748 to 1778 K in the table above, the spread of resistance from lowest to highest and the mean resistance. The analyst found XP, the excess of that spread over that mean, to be -45.4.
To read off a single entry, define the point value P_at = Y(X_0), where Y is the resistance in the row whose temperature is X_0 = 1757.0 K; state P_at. 57.3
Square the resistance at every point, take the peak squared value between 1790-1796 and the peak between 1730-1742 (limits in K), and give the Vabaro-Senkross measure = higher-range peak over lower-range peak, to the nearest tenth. 1.5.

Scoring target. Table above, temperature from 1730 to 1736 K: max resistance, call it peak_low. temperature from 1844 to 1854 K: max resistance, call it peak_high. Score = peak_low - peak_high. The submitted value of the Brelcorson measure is -23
